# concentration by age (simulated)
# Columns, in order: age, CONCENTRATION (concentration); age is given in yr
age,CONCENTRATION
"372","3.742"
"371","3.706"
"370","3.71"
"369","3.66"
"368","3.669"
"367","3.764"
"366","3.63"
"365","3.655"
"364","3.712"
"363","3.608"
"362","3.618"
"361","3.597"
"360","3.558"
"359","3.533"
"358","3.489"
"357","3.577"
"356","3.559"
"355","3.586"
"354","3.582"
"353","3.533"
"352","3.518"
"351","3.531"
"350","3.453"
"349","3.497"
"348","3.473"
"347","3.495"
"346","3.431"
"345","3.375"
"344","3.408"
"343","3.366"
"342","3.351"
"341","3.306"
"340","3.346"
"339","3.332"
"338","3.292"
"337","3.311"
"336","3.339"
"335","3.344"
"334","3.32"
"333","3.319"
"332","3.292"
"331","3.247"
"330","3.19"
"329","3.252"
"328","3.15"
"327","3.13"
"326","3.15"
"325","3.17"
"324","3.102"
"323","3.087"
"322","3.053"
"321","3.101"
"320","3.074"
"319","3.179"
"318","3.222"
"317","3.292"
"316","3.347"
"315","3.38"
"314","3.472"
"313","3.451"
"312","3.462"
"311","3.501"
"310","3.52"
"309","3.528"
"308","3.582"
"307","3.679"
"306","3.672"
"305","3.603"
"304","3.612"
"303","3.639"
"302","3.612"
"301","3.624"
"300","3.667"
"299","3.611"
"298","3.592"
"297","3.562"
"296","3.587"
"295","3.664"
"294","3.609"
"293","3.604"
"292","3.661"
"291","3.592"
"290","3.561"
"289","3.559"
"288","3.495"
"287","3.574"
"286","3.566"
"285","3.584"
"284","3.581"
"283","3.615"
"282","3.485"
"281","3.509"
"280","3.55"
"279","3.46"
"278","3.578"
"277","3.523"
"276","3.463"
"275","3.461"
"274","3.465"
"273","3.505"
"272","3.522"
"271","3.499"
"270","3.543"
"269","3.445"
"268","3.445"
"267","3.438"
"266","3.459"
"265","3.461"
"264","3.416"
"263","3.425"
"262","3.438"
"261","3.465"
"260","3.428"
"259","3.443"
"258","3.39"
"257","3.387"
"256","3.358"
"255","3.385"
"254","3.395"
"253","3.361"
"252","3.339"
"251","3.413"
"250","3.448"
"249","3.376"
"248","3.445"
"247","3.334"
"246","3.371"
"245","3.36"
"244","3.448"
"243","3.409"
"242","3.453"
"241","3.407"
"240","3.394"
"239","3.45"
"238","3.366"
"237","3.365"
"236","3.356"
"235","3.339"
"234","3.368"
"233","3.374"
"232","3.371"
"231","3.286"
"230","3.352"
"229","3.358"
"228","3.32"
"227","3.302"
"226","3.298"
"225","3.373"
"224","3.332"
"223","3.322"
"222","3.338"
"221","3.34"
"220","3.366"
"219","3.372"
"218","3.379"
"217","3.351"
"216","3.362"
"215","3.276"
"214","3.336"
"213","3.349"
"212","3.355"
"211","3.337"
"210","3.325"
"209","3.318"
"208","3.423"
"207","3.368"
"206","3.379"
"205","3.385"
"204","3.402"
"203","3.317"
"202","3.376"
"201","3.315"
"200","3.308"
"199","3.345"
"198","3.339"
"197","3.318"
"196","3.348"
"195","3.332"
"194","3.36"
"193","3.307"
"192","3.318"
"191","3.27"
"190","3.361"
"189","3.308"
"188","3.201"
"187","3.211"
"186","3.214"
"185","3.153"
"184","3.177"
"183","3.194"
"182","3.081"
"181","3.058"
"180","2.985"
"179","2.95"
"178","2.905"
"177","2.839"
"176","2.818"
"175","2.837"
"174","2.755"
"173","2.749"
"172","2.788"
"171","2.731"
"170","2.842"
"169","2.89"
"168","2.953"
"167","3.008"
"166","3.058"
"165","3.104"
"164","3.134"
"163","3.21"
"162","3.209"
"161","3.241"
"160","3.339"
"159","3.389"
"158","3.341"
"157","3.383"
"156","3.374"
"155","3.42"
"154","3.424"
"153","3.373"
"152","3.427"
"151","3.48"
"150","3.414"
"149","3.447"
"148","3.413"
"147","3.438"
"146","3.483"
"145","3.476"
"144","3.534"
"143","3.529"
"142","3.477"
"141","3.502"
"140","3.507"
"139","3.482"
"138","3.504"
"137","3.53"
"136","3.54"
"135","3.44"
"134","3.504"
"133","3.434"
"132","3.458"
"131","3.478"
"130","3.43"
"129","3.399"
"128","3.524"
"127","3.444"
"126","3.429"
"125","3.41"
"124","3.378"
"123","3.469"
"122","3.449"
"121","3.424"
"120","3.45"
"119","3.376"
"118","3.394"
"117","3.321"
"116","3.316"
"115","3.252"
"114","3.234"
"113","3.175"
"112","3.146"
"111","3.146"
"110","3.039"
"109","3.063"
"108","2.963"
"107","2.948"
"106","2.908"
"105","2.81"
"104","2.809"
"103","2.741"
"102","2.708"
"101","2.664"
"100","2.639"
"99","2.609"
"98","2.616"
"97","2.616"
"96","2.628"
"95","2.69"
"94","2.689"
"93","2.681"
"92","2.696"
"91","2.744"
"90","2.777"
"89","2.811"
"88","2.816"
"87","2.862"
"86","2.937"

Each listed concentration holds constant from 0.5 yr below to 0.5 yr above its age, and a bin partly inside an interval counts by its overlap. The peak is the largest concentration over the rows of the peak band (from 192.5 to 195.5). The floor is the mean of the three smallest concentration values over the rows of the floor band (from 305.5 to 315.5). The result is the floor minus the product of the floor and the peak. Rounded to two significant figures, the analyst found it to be -8.1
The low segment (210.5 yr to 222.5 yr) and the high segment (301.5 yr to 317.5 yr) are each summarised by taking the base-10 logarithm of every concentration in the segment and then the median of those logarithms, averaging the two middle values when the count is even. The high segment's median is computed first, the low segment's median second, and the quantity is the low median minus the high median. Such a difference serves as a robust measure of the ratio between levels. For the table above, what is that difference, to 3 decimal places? -0.022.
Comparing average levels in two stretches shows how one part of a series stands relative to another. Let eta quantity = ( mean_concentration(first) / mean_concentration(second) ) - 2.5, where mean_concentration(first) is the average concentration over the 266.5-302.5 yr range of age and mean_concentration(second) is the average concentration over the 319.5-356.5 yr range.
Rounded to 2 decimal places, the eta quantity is -1.43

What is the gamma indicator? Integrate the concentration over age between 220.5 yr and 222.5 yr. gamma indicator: 6.68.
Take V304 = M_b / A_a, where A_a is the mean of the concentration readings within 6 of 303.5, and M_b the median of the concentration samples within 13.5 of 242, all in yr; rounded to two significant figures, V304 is 0.93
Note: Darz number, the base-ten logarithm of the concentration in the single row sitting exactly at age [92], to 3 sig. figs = 0.431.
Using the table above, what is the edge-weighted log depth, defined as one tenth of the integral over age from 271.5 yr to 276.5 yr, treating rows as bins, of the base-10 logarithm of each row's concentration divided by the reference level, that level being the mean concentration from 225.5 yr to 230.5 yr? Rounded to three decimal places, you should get 0.010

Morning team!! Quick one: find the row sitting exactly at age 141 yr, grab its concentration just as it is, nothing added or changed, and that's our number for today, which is 3.502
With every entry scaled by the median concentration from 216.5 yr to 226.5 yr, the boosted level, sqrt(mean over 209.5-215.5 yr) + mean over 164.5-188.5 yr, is 1.89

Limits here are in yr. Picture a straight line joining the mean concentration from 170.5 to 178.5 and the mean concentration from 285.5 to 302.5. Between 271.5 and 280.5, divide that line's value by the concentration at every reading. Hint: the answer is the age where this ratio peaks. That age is 279 yr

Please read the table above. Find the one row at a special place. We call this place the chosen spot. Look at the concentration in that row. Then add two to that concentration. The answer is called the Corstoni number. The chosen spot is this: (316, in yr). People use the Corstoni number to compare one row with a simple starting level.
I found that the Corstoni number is 5.3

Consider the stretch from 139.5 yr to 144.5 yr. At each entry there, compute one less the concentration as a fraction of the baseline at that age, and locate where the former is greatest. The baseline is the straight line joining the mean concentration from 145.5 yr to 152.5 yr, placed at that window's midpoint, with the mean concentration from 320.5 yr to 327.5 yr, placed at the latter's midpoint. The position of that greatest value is 142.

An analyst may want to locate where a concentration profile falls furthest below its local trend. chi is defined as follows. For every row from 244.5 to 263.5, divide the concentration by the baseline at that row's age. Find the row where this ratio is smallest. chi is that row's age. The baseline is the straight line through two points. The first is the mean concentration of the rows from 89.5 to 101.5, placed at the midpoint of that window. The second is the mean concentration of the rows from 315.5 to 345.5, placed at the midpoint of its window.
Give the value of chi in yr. 252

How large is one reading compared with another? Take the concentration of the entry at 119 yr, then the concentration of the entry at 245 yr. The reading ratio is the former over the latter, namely 1.00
